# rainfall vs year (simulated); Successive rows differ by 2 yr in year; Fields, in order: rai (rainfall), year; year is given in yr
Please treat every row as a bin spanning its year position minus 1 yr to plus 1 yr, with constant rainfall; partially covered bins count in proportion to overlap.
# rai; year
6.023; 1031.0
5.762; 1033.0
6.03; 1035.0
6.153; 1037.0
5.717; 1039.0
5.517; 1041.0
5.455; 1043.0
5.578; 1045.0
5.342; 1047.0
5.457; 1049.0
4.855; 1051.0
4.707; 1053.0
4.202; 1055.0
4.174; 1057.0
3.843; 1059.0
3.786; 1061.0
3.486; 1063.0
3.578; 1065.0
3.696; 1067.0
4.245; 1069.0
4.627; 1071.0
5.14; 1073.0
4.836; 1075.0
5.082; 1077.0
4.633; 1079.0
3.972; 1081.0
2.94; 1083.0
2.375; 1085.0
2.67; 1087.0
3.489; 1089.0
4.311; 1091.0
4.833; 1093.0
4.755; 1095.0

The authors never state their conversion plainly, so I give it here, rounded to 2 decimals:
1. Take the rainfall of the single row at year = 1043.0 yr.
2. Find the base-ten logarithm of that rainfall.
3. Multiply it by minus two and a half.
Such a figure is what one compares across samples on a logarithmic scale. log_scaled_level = -1.84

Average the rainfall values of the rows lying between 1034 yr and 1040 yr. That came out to 6.0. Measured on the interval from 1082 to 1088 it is 2.7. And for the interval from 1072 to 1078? 5.0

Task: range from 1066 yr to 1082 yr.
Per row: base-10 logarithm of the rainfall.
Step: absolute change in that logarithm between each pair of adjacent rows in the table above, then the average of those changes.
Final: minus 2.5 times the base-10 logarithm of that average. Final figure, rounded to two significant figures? 3.4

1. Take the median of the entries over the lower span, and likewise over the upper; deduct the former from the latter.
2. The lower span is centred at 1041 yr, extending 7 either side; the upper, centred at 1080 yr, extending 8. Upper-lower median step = -1.3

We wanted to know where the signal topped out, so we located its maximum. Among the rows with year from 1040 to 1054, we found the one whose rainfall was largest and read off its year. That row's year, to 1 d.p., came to 1045.0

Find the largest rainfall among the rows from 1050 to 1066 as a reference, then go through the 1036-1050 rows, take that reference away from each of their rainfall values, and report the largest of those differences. 1.3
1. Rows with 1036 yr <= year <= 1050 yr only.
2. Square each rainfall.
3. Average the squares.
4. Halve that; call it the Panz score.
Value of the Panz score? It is 16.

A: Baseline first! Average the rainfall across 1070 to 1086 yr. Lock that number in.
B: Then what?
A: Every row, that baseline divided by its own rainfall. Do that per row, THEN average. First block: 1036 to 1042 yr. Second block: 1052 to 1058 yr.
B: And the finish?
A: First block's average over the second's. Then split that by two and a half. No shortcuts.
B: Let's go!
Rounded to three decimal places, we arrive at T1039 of 0.301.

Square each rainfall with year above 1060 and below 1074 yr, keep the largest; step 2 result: 26.4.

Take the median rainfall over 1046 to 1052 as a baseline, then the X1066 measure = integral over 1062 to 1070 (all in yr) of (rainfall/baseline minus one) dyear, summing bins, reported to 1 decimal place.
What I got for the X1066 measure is -2.4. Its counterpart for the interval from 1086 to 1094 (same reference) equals -2.3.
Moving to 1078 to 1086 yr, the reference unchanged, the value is -2.8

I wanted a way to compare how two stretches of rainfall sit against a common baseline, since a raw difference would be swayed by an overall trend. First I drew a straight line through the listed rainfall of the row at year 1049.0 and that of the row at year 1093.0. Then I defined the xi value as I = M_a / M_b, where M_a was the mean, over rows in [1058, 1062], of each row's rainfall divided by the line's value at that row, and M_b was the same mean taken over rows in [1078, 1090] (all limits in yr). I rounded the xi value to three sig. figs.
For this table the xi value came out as 1.07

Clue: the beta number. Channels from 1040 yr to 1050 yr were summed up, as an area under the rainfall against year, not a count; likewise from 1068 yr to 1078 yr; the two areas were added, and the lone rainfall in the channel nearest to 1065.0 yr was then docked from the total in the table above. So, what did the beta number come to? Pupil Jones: 99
